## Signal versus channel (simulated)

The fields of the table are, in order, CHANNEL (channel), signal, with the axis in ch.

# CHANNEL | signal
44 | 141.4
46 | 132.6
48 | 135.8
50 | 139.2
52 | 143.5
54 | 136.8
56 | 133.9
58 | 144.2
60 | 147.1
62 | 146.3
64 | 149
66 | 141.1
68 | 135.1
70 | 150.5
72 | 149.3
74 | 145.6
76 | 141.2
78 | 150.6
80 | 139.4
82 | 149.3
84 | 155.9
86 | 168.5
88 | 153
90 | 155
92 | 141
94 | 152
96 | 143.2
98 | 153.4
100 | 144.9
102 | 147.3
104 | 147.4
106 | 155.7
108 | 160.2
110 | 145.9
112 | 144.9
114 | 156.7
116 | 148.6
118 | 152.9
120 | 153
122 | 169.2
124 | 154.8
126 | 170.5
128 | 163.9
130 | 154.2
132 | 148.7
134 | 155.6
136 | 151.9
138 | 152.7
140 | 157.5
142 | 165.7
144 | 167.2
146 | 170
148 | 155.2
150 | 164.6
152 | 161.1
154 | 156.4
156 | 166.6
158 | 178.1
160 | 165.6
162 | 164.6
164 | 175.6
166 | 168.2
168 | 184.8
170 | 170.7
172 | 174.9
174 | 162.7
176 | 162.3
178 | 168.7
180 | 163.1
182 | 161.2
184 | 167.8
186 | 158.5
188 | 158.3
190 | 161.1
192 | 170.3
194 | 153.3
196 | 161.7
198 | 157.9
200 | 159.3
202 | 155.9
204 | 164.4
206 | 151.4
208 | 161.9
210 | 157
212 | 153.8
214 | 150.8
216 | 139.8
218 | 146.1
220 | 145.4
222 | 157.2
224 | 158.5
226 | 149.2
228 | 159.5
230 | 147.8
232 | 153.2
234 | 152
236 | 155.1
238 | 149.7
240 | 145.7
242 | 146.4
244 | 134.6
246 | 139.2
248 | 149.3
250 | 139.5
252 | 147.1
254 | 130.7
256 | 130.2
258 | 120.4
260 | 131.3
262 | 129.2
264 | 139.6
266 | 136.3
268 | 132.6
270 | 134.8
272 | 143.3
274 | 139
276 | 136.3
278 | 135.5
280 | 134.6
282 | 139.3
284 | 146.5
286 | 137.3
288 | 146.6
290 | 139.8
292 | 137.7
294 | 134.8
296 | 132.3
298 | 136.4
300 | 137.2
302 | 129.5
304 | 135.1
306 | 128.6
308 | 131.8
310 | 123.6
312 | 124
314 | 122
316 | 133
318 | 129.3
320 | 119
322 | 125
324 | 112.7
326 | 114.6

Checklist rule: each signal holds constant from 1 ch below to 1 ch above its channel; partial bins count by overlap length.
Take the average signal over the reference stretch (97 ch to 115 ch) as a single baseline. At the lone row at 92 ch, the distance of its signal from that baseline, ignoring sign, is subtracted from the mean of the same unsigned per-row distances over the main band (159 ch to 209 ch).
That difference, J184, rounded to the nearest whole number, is 4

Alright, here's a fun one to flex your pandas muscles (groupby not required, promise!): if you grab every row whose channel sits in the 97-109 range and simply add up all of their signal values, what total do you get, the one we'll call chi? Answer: 909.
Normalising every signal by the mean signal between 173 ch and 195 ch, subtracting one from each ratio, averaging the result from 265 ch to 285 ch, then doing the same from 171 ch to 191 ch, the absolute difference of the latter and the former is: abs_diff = 0.160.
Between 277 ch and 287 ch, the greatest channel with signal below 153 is 286 ch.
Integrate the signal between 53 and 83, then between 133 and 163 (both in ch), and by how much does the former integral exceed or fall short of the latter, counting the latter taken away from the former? -547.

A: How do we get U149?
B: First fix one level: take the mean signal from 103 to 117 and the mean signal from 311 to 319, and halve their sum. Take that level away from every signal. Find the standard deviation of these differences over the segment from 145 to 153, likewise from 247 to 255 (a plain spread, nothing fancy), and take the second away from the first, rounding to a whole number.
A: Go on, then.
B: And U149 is -2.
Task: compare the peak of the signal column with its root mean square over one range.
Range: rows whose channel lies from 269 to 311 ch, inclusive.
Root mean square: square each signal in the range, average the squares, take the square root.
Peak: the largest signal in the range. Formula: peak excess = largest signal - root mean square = 10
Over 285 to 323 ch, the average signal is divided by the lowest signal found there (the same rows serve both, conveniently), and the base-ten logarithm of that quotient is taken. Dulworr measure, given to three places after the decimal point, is 0.044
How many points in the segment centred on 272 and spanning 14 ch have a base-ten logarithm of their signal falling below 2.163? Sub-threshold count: 7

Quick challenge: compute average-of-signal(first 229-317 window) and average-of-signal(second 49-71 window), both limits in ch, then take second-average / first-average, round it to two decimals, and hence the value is 1.04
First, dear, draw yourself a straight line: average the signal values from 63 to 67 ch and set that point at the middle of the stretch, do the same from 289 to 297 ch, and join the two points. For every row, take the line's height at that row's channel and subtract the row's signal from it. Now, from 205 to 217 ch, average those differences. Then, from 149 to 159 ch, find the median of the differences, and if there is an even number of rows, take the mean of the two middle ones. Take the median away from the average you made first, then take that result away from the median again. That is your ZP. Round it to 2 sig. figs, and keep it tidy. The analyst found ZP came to -33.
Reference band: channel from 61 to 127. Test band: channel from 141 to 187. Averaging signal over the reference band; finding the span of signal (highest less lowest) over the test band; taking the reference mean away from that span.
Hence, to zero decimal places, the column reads -121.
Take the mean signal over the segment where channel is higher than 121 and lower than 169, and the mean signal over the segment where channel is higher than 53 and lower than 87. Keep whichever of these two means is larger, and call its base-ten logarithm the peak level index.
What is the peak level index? 2.21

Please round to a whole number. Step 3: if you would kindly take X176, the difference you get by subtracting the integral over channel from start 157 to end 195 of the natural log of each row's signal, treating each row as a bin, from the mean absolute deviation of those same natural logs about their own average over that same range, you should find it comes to -194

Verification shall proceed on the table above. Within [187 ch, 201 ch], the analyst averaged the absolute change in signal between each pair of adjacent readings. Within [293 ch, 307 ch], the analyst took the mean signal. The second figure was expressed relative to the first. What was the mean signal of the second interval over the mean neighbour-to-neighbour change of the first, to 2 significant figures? 19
